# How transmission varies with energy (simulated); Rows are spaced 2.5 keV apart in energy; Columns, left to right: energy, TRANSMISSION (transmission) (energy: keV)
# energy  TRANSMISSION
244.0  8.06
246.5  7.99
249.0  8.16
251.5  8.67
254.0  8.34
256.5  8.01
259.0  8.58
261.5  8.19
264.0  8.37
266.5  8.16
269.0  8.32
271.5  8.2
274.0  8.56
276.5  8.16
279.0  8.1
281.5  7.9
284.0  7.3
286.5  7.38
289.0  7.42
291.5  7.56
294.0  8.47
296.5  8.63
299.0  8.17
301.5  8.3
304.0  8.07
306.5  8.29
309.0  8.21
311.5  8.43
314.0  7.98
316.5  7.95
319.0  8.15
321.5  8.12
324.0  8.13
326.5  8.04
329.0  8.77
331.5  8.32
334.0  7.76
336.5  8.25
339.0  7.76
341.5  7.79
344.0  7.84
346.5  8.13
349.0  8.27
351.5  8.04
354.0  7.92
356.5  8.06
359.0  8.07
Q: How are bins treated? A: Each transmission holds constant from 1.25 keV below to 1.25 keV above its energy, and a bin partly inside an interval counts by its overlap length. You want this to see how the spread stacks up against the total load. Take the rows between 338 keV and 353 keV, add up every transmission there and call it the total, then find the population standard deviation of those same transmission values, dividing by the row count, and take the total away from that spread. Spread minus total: -47.6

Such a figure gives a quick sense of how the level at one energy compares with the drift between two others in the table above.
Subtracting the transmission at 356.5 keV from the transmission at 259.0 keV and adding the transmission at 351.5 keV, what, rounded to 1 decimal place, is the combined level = 8.6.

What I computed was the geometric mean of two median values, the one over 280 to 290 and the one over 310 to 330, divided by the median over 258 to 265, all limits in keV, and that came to 0.93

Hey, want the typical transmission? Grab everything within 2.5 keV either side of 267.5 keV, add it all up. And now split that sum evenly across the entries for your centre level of 8.24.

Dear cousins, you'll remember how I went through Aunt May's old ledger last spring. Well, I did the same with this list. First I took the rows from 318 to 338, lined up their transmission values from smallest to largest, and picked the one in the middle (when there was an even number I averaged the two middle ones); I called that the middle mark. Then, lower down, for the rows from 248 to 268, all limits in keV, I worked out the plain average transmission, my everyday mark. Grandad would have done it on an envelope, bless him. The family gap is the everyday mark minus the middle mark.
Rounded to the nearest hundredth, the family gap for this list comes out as 0.17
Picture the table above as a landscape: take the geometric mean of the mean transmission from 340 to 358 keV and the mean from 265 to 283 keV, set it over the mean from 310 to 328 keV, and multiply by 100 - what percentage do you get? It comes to 100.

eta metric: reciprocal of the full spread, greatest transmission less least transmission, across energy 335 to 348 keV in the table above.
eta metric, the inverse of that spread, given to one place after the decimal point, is 2.0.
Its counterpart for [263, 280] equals 2.2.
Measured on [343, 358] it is 2.3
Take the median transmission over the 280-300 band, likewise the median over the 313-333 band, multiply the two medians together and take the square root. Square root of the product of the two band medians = 7.93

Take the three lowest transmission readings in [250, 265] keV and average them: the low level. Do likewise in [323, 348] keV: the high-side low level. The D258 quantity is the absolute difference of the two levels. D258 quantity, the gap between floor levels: 0.4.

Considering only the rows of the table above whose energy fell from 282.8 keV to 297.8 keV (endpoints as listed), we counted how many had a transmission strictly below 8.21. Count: 4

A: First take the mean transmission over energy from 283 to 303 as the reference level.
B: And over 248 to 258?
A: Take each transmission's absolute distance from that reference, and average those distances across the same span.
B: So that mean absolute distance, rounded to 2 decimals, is 0.39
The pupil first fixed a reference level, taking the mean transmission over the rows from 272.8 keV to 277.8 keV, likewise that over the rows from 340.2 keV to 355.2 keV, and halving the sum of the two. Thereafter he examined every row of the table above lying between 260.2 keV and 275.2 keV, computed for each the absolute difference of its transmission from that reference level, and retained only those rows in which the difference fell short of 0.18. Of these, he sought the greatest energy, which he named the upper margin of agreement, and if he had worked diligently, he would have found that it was 271.5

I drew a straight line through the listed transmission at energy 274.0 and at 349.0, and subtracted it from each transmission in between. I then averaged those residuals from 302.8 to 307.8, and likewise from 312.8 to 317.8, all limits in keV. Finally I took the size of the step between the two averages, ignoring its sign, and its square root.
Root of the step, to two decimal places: 0.42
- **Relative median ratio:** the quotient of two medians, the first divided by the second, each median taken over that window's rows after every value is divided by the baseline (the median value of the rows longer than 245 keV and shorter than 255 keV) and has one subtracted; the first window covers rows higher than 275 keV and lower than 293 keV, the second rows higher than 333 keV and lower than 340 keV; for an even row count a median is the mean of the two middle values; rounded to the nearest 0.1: 1.4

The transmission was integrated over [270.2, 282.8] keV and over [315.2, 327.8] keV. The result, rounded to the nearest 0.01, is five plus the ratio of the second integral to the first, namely 5.99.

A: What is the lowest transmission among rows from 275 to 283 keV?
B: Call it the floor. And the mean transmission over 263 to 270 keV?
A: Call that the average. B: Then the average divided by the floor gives 1.05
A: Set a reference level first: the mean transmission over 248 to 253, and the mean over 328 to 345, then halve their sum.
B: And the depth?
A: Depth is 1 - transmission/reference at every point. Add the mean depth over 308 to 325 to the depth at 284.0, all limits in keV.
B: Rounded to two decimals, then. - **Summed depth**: 0.13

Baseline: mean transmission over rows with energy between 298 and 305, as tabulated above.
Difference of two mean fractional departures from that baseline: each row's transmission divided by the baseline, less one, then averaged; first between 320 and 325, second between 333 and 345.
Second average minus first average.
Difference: -0.030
